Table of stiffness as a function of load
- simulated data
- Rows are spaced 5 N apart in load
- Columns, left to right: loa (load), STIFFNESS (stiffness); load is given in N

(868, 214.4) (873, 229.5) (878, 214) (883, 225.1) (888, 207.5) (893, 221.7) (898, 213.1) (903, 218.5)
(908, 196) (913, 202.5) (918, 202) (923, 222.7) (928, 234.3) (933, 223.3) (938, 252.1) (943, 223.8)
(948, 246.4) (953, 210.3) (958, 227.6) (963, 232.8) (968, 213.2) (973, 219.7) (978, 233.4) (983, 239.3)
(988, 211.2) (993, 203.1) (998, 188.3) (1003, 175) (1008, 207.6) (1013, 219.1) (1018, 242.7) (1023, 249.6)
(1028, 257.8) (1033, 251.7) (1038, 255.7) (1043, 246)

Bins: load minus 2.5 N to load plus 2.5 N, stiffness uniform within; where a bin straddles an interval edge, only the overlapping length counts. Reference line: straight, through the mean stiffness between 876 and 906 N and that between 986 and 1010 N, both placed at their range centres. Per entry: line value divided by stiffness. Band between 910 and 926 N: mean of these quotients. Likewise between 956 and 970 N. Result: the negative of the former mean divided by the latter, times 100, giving -112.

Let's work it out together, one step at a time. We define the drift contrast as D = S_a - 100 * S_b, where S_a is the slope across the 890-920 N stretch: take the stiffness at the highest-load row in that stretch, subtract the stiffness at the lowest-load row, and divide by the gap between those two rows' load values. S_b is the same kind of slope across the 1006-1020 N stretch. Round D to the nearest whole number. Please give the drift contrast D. -352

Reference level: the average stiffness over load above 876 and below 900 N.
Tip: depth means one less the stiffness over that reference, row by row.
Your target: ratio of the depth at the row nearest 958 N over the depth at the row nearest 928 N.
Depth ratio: 1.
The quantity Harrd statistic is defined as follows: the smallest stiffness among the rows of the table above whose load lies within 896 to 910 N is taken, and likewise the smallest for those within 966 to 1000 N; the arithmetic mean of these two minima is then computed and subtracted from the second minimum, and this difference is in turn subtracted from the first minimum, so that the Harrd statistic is 200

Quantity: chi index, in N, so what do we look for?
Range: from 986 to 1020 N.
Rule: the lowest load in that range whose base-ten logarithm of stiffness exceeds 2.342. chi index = 1018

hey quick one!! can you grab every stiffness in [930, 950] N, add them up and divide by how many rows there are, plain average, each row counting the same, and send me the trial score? 236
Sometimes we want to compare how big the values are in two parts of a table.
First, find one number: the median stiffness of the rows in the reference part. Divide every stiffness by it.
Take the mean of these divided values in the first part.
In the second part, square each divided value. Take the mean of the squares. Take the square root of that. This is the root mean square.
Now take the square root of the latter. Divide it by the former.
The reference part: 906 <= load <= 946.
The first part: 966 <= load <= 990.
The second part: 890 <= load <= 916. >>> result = 0.97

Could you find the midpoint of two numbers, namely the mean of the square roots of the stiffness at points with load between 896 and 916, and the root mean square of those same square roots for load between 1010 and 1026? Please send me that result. 14.9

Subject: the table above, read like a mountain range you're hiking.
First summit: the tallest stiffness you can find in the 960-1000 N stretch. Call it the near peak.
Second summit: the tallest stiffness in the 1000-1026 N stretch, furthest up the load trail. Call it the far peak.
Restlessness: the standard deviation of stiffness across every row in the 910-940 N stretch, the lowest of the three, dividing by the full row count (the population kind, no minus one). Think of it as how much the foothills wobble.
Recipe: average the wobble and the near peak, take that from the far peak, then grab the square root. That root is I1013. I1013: 11.0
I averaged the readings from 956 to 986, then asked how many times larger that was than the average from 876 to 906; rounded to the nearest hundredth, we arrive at 1.05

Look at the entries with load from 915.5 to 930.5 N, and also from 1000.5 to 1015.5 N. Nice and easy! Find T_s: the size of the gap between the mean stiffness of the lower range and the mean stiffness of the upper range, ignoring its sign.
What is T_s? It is 19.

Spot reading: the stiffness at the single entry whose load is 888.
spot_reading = 207.5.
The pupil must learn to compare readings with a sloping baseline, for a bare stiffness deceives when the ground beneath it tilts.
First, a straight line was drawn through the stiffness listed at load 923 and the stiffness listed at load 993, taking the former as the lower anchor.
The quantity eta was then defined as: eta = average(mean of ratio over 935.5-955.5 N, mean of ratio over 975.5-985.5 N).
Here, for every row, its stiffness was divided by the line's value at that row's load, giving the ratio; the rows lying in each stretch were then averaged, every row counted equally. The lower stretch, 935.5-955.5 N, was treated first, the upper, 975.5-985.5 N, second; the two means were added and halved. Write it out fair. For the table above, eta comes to 1.111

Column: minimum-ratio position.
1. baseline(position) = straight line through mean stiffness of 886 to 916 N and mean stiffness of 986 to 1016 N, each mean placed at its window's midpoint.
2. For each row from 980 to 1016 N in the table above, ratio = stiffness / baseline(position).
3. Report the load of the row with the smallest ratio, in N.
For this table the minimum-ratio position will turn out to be 1003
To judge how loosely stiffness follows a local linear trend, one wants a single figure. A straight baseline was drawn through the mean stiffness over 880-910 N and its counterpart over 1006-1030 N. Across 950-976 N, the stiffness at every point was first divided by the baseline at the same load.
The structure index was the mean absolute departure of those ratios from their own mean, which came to 0.035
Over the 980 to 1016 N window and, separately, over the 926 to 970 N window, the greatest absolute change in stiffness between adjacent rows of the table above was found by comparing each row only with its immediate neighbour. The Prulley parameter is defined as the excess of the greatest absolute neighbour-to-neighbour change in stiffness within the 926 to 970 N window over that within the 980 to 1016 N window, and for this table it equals 3.5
